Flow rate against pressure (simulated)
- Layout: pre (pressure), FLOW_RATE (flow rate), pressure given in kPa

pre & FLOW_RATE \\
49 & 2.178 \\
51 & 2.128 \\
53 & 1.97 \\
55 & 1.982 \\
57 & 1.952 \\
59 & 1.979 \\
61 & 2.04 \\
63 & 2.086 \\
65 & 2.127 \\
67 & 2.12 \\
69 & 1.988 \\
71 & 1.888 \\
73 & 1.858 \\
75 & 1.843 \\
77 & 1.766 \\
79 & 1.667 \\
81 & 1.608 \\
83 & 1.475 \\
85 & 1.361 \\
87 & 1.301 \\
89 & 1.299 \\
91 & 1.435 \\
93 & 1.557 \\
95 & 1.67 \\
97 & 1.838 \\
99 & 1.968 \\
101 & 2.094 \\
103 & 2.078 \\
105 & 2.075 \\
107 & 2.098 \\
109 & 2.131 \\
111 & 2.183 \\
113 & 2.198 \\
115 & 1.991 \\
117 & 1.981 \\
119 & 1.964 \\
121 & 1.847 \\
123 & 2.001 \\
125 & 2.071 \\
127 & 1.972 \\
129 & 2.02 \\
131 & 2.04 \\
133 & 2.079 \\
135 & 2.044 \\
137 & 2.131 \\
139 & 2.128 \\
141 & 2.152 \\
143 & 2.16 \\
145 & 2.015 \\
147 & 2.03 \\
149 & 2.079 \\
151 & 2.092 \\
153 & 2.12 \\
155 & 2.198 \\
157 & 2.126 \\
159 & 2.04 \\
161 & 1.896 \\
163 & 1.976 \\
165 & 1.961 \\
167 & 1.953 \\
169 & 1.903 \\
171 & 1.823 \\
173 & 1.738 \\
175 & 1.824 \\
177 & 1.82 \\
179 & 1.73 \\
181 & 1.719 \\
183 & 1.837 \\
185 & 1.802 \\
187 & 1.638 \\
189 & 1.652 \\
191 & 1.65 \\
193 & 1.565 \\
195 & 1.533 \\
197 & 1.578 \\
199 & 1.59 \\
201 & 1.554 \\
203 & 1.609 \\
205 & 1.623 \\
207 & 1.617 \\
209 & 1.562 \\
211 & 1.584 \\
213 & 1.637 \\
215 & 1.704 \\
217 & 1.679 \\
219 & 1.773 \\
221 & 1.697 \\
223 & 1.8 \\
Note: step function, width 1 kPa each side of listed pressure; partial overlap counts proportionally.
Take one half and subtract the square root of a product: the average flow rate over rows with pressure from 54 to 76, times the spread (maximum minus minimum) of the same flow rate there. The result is -0.25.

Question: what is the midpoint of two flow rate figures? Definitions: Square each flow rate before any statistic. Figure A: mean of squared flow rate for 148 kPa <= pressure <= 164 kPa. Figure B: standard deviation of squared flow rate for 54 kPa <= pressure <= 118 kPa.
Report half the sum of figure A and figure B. 2.61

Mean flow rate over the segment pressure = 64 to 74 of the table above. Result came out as 2.00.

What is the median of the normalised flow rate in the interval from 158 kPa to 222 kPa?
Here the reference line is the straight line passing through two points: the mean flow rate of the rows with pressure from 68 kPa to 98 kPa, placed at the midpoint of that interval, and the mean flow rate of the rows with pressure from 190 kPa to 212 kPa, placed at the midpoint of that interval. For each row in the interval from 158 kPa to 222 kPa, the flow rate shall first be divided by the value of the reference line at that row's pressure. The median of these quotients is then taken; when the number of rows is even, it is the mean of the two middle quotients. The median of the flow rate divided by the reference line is 1.08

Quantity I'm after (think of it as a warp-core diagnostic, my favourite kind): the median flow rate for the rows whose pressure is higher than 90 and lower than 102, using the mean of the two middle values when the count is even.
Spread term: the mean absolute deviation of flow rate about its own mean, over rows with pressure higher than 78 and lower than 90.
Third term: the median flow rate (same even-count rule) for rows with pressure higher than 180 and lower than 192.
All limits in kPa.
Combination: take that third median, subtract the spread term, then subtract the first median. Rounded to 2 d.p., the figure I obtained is -0.20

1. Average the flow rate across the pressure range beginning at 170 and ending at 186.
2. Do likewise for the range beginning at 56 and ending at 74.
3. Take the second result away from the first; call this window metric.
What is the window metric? -0.22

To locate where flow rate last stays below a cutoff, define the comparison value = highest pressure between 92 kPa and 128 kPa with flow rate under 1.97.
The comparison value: 121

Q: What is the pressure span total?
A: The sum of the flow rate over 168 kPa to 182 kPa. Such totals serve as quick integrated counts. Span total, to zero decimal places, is 13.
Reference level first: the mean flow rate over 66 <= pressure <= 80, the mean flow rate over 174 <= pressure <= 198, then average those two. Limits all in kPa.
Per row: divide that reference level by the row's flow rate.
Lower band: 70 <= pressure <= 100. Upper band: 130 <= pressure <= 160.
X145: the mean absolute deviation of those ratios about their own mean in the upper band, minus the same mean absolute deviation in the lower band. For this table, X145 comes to -0.11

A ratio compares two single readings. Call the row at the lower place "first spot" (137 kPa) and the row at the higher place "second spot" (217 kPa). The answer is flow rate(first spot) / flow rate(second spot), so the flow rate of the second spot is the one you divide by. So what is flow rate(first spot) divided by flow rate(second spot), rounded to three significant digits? 1.27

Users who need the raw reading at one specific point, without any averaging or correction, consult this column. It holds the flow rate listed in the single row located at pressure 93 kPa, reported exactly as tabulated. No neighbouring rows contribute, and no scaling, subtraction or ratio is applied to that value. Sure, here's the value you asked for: 1.557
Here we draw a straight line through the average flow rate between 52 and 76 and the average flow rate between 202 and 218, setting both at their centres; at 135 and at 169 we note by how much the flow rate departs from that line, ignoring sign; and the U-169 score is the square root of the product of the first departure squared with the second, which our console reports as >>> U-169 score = 0.10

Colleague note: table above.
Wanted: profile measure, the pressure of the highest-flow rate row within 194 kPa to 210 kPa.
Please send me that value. 205 kPa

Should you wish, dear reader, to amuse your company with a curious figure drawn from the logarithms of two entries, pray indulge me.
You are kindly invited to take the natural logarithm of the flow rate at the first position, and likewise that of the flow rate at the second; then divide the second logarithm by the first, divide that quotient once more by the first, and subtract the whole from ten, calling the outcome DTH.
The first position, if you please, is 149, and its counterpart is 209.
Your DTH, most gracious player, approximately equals 9.2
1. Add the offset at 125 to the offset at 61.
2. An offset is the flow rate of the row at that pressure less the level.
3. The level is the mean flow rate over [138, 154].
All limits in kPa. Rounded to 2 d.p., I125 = -0.08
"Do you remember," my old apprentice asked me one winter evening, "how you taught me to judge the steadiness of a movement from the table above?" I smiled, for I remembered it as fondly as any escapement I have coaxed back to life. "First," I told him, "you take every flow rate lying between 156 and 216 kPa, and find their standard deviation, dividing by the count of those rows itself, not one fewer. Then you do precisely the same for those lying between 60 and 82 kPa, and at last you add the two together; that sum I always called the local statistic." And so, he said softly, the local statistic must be 0.33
